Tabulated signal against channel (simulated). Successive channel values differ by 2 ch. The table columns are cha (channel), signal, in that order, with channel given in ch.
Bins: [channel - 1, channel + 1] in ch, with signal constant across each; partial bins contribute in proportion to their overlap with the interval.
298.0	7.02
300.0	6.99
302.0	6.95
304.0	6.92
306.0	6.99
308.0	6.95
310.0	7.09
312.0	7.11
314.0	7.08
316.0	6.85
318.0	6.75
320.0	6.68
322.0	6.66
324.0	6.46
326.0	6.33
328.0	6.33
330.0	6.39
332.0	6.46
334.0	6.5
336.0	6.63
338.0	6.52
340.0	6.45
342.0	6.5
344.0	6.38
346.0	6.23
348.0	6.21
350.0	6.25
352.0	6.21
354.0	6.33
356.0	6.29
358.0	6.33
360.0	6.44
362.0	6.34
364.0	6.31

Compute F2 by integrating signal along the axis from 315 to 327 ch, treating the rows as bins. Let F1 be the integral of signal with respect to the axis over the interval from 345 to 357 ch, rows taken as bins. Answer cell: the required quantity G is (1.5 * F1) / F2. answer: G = 1.42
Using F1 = 75.0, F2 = 79.5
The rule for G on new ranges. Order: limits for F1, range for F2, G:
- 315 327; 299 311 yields 1.42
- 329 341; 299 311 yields 1.39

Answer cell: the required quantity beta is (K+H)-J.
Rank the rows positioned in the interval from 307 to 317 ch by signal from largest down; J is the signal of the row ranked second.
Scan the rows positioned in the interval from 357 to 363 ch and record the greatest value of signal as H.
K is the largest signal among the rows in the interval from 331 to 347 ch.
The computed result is 5.98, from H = 6.44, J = 7.09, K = 6.63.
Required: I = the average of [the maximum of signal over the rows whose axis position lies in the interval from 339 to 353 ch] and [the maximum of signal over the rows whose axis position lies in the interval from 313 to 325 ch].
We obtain 6.79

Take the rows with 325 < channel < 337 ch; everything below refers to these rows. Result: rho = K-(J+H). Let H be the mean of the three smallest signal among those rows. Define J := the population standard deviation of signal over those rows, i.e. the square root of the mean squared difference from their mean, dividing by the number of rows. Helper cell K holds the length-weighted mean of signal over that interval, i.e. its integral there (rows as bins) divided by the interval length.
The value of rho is -0.016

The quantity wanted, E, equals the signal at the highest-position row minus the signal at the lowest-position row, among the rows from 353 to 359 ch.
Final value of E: 0.00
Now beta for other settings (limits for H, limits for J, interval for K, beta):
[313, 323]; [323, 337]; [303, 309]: 7.57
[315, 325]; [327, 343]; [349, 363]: 6.77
